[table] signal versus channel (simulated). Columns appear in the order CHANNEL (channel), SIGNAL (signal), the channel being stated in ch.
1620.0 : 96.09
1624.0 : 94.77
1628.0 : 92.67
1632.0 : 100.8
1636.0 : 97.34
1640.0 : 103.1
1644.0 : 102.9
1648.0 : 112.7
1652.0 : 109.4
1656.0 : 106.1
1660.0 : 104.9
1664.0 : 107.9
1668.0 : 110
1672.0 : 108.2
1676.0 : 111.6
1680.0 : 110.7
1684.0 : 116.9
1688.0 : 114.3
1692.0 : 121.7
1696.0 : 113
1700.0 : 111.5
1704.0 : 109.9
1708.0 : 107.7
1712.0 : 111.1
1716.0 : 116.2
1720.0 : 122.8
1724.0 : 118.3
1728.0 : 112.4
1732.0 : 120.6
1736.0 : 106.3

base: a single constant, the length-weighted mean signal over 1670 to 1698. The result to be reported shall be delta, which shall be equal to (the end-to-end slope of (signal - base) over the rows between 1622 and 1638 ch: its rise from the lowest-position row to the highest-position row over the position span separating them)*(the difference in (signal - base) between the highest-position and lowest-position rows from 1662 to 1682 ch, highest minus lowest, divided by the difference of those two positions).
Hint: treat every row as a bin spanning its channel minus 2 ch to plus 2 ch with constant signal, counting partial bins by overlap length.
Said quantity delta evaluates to 0.04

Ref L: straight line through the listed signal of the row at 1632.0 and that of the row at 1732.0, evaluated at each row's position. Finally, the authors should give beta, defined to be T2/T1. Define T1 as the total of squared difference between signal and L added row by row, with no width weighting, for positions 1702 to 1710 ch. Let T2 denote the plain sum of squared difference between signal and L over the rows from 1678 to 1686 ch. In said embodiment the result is 0.4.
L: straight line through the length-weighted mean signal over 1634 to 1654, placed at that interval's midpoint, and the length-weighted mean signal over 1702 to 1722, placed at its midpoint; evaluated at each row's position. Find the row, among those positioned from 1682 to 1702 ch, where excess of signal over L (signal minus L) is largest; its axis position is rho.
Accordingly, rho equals 1692.0 ch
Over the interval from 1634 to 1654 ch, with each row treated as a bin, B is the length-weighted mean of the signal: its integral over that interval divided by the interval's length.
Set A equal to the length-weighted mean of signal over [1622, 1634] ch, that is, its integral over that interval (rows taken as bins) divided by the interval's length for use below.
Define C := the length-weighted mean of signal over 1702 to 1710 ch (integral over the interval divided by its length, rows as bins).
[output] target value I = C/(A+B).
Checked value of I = 0.54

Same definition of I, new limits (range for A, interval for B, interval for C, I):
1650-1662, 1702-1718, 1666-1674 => 0.50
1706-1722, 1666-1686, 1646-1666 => 0.48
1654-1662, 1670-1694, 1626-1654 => 0.47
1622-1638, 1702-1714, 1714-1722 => 0.58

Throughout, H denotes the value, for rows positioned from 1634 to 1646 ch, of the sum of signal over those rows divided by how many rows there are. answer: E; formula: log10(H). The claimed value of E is 2.005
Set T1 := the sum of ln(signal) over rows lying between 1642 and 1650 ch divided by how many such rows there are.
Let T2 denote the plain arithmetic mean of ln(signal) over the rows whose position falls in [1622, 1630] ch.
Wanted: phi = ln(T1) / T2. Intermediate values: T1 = 4.68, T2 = 4.54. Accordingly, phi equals 0.340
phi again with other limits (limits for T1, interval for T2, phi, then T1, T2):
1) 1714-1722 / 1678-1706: 0.330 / 4.78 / 4.74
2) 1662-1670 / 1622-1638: 0.338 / 4.69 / 4.57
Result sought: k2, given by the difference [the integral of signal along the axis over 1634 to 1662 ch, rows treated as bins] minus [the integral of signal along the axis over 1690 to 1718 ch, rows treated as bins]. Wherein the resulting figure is -219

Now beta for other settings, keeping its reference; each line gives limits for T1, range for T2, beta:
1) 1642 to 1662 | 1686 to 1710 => 1.9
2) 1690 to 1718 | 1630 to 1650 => 0.4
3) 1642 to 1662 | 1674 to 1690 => 0.4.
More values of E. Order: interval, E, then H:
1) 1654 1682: 2.035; 108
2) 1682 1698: 2.066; 116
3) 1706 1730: 2.060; 115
